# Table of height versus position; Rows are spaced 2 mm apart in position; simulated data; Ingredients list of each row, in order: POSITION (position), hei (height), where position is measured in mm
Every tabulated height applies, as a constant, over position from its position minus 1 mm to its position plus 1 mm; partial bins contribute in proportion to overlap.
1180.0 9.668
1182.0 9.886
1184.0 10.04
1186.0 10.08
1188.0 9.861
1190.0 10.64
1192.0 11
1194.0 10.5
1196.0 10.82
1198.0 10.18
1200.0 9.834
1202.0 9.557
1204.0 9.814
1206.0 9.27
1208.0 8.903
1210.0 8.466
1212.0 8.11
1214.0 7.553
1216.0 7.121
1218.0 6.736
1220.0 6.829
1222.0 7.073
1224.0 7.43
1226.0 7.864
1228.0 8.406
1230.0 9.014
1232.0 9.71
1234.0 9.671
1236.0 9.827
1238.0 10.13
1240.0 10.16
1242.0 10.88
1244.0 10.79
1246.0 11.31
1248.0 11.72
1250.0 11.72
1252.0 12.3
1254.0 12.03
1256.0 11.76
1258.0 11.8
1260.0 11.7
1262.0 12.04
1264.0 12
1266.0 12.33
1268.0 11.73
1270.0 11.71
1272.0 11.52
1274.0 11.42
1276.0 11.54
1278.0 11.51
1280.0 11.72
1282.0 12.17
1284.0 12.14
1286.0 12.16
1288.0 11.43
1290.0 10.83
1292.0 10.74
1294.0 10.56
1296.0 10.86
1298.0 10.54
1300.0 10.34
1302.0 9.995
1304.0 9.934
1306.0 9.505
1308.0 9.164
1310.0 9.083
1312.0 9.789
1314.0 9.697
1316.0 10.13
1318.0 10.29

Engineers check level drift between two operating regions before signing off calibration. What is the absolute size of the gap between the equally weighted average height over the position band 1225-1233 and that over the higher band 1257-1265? 3.1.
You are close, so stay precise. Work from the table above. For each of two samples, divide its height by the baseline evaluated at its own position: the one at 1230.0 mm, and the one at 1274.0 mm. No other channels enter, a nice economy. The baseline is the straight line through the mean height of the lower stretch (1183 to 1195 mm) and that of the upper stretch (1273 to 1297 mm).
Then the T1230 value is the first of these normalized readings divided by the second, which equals 0.83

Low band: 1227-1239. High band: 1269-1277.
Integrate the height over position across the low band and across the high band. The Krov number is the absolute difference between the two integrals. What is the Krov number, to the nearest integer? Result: 21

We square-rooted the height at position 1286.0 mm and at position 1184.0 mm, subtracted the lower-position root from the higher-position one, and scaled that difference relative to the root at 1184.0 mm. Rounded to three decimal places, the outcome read 0.101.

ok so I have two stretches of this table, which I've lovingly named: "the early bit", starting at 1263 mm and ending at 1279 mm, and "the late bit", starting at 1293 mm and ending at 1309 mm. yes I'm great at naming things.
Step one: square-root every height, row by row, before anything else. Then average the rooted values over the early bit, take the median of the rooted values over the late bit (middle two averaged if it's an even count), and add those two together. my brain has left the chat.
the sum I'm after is 6.61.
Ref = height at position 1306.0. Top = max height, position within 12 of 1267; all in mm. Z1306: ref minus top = -2.8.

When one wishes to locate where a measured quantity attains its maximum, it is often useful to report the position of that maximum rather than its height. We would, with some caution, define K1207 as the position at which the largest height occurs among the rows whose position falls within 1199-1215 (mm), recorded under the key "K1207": 1200.0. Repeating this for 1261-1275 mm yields 1266.0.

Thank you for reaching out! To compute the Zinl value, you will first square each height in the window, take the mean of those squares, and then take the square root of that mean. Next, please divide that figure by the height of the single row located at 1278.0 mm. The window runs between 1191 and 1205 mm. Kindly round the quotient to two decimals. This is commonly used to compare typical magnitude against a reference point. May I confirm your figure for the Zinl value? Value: 0.89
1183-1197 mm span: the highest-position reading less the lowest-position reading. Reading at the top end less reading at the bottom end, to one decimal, 0.8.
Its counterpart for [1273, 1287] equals 0.7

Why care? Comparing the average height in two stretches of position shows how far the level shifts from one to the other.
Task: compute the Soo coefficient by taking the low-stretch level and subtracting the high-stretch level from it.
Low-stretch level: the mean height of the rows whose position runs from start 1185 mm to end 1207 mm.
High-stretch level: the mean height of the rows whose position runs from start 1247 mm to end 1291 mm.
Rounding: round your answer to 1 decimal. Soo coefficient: -1.6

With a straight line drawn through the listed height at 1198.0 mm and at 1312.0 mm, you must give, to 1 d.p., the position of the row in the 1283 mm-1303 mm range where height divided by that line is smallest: 1302.0 mm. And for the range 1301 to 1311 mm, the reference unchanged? 1310.0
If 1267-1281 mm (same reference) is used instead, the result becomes 1274.0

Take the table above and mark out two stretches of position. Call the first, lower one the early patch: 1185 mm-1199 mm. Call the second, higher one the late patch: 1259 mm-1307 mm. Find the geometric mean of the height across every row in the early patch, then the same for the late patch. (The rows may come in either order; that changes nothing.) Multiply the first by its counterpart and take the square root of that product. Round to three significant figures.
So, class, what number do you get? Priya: 10.8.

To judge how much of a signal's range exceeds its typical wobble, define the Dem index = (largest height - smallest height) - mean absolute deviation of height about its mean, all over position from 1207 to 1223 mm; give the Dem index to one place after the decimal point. 1.5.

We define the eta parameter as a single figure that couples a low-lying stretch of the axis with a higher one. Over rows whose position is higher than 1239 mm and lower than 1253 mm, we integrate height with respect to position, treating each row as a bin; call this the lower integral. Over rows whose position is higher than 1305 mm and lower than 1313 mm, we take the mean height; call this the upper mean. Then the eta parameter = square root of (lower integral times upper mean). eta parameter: 38.5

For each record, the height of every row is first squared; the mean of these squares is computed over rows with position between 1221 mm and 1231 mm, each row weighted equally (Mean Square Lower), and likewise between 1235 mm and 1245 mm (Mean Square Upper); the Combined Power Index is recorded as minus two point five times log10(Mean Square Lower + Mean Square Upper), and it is -5.58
